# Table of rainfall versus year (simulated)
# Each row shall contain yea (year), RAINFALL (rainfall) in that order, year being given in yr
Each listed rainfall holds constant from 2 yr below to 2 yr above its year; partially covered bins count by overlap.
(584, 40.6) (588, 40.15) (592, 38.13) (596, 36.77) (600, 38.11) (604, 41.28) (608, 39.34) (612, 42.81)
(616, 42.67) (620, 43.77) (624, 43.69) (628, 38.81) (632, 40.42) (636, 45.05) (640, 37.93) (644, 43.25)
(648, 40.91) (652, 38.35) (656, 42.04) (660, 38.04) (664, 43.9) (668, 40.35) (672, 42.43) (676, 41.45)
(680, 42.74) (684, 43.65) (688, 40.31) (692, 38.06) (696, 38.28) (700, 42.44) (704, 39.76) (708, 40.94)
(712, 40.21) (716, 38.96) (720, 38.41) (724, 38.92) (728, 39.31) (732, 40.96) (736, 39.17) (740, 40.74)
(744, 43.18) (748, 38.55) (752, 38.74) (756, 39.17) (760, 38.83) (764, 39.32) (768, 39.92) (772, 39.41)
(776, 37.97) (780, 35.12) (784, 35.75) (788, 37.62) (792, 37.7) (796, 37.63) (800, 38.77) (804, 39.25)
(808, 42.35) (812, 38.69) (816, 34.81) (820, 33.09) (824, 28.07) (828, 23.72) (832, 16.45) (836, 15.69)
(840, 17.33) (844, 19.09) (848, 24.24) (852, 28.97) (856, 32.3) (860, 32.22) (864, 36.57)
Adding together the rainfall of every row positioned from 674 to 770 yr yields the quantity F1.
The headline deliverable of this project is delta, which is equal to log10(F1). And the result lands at 2.98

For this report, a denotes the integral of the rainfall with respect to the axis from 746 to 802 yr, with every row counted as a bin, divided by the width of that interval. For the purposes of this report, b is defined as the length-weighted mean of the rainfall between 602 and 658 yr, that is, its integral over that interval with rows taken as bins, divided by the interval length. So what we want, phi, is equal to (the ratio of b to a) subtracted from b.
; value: 40.4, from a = 38.2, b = 41.5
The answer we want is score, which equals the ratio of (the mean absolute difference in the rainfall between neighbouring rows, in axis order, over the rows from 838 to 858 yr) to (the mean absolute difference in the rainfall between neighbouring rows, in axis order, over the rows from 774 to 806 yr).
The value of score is 3.68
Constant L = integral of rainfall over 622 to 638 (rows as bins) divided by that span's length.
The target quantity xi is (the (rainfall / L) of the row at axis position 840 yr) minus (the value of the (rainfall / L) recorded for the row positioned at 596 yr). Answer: -0.46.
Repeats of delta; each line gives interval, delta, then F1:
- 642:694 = 2.73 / 535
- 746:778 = 2.49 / 312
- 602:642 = 2.62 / 416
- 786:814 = 2.43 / 272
